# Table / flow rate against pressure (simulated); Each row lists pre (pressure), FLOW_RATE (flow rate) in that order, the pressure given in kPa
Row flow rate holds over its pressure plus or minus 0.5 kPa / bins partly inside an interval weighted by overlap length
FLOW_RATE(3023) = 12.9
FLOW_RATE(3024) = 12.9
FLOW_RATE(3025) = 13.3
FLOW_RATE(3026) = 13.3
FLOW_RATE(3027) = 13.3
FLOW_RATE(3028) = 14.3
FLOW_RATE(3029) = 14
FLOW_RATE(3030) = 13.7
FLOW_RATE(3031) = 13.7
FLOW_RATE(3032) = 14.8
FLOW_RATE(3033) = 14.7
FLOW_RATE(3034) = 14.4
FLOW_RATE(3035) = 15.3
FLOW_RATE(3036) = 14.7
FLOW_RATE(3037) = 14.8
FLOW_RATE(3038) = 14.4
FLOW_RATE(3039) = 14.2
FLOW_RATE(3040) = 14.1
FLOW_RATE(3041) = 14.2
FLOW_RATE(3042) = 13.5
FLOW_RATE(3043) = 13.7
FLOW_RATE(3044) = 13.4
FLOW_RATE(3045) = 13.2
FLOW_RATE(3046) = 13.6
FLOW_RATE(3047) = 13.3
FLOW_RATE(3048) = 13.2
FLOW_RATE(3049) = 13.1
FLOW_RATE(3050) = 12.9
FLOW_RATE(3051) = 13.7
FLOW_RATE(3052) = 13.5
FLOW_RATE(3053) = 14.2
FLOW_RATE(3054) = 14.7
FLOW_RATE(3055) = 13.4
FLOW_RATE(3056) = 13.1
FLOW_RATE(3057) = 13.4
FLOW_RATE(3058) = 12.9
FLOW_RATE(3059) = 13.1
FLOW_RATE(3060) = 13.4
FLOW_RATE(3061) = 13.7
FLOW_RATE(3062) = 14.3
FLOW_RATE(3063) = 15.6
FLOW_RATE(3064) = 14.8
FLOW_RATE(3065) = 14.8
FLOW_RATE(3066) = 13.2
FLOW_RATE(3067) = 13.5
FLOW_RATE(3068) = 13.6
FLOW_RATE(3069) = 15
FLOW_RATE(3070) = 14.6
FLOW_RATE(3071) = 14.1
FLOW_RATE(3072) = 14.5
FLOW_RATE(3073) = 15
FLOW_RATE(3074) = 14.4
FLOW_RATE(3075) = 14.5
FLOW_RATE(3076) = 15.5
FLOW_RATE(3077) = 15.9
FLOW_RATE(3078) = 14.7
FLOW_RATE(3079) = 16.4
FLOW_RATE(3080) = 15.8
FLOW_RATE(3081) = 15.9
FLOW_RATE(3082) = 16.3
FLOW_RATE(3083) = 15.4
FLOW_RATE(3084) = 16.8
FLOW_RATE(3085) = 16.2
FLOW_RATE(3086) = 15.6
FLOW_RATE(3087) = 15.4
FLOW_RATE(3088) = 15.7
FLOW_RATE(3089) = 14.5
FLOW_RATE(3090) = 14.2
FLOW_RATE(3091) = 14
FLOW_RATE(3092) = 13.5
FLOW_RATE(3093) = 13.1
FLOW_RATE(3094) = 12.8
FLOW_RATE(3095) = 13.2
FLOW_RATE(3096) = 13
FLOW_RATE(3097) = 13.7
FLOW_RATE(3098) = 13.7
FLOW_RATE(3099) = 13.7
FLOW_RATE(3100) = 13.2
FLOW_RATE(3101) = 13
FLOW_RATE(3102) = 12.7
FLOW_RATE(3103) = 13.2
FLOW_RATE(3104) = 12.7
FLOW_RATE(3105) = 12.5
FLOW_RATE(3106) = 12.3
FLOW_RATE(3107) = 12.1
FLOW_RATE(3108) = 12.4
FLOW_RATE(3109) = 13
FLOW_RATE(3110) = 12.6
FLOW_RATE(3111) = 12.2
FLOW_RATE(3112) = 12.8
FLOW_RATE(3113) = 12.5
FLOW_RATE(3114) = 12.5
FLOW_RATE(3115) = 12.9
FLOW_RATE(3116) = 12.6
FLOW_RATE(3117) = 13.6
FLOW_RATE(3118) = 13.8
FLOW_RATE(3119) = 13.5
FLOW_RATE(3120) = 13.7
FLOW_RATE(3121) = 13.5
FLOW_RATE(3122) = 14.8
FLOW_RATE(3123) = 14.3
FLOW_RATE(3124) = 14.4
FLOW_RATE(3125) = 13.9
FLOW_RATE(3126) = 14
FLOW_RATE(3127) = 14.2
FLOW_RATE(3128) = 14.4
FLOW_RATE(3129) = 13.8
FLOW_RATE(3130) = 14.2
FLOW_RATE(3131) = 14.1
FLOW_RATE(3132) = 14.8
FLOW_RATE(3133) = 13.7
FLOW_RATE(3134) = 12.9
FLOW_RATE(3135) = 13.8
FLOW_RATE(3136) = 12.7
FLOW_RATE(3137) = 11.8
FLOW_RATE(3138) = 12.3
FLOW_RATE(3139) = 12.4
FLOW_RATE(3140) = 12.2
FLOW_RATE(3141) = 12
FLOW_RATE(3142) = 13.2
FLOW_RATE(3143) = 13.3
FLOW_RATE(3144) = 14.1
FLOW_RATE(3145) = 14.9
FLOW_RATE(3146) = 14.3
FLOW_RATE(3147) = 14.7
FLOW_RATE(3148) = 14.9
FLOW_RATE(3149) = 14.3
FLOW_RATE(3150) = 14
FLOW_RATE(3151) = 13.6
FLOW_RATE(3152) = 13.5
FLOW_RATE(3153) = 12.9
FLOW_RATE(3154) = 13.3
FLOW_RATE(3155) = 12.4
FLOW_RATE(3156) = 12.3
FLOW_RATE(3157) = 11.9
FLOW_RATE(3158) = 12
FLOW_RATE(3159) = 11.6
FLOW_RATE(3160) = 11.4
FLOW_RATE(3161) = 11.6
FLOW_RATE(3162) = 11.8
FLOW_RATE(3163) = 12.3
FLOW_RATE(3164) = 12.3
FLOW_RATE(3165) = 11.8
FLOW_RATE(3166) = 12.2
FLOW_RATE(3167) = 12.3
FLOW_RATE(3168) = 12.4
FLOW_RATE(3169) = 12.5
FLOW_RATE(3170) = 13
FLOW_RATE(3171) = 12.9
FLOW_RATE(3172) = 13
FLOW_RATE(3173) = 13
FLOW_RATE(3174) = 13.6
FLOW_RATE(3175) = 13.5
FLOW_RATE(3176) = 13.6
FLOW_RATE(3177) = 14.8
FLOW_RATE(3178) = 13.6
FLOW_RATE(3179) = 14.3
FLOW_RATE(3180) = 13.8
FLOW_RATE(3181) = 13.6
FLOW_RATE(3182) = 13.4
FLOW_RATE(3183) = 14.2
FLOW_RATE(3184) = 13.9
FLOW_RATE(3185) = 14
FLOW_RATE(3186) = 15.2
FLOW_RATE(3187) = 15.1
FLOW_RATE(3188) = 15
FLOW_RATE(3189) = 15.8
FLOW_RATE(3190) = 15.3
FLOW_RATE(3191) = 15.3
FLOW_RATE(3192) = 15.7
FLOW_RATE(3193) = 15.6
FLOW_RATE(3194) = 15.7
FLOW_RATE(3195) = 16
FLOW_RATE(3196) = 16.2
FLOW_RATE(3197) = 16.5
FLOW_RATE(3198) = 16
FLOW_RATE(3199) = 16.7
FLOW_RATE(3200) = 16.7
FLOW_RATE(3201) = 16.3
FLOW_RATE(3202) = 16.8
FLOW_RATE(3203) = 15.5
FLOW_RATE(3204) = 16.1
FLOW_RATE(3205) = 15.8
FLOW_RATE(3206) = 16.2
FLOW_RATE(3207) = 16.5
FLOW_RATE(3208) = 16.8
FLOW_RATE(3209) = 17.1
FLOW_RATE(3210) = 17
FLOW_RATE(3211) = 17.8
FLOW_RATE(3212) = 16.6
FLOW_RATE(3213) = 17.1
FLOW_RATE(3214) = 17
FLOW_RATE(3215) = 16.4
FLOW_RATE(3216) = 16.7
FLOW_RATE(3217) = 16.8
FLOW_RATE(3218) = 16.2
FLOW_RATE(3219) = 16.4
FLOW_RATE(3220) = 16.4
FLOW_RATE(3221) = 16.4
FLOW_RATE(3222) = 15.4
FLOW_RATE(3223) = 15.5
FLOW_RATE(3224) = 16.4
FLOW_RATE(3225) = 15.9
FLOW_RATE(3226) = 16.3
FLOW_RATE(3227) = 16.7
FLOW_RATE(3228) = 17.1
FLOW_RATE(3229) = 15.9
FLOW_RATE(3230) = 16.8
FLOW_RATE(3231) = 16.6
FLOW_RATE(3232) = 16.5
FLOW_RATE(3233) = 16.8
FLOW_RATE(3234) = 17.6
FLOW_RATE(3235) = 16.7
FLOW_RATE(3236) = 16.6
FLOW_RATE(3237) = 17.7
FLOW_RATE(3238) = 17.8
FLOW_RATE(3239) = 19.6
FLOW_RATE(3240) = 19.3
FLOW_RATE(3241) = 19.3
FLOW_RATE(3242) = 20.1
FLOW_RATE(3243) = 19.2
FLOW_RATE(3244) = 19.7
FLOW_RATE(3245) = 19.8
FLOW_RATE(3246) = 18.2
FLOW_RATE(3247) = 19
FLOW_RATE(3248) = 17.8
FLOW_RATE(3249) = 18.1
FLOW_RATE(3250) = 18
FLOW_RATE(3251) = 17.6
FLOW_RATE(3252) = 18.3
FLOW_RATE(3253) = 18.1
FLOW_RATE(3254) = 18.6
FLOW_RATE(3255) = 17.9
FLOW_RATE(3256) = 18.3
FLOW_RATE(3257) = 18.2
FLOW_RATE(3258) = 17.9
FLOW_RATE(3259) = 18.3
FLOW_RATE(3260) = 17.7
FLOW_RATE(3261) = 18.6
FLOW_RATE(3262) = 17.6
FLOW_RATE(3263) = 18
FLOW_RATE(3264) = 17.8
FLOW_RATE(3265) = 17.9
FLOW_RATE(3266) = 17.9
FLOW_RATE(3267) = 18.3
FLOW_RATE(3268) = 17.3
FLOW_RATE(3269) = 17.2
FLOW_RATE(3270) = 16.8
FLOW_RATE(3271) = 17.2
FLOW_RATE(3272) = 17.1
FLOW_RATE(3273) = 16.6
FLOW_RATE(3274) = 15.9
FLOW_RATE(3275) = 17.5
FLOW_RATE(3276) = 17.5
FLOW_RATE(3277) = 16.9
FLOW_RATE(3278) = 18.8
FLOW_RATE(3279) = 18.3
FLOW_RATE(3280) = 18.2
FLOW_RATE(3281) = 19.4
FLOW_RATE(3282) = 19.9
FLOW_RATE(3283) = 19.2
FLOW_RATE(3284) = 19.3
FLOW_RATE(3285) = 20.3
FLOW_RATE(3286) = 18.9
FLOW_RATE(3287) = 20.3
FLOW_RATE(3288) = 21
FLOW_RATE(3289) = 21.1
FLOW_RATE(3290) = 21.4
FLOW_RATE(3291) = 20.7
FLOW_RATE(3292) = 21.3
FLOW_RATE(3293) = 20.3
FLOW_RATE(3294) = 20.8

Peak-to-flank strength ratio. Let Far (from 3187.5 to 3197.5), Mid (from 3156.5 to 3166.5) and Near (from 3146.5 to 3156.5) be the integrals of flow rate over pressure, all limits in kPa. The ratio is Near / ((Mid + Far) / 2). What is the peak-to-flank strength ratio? 0.98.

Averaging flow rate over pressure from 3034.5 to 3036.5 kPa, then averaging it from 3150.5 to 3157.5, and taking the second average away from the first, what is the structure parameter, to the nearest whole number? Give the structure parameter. 2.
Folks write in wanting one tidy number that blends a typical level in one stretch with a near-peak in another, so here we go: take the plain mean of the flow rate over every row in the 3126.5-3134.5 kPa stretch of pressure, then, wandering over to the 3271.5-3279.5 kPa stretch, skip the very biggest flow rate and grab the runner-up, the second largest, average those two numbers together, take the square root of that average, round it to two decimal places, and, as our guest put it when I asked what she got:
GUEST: 4.02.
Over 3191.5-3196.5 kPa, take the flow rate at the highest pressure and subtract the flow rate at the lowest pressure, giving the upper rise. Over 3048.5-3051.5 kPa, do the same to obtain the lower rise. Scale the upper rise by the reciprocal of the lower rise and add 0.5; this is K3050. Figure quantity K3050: 1.3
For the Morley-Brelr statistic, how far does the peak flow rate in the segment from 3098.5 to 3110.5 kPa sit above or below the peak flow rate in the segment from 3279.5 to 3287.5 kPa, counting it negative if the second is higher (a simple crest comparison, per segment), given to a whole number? -7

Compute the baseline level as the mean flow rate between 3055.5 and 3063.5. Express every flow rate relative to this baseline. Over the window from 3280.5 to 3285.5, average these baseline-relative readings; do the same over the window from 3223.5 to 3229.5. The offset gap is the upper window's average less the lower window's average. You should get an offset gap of 3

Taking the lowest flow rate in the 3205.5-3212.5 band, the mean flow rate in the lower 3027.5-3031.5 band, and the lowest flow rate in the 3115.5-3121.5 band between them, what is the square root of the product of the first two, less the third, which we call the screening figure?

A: 2.4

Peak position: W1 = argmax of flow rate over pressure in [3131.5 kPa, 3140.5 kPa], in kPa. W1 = 3132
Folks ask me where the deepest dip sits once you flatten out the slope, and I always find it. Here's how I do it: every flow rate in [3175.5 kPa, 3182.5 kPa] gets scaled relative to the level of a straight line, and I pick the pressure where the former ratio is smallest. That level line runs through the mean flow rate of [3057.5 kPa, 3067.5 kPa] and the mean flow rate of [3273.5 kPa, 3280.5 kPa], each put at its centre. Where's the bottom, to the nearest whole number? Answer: 3182 kPa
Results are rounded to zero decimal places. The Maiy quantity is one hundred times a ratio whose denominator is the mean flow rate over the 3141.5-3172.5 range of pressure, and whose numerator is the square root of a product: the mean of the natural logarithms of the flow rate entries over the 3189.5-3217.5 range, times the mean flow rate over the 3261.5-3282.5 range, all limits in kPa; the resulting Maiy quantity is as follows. 54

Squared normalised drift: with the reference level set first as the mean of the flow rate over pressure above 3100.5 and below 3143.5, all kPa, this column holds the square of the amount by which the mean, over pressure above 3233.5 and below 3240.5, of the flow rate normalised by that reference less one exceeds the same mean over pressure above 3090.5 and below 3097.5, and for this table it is 0.12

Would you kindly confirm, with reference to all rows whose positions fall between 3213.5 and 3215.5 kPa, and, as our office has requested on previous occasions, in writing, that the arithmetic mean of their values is 17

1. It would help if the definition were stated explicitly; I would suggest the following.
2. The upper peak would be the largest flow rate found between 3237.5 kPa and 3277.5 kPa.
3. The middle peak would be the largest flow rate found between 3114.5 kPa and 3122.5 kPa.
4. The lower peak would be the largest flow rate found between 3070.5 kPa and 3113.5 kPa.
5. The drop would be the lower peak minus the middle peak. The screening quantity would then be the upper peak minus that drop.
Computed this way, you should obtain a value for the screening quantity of 18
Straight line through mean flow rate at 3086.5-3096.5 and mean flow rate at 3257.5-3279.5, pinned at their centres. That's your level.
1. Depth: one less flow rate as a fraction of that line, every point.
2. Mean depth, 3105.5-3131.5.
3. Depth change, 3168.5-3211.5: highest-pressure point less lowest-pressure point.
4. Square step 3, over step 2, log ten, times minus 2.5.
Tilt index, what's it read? 0.0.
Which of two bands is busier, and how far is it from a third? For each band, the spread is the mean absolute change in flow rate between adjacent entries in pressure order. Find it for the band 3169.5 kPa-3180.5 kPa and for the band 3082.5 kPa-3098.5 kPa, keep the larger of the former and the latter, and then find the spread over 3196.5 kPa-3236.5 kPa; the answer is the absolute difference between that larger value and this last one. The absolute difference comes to 0.02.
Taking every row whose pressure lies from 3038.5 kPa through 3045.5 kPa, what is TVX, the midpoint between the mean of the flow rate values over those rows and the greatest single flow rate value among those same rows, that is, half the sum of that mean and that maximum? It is 14.0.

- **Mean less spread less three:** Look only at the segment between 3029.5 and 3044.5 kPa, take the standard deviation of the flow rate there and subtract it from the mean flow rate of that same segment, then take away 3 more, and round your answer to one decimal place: 10.7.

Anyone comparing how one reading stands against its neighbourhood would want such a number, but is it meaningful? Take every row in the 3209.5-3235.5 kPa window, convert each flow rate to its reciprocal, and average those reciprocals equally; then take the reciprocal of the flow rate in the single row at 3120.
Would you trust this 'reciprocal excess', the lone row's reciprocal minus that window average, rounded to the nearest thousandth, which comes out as 0.013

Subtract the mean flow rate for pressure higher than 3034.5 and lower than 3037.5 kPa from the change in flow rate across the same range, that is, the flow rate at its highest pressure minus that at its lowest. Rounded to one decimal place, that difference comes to -15.4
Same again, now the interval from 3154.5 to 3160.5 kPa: -12.9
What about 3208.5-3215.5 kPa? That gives -17.7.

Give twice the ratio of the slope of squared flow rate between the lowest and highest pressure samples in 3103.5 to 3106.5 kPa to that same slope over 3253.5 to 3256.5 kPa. 1.8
